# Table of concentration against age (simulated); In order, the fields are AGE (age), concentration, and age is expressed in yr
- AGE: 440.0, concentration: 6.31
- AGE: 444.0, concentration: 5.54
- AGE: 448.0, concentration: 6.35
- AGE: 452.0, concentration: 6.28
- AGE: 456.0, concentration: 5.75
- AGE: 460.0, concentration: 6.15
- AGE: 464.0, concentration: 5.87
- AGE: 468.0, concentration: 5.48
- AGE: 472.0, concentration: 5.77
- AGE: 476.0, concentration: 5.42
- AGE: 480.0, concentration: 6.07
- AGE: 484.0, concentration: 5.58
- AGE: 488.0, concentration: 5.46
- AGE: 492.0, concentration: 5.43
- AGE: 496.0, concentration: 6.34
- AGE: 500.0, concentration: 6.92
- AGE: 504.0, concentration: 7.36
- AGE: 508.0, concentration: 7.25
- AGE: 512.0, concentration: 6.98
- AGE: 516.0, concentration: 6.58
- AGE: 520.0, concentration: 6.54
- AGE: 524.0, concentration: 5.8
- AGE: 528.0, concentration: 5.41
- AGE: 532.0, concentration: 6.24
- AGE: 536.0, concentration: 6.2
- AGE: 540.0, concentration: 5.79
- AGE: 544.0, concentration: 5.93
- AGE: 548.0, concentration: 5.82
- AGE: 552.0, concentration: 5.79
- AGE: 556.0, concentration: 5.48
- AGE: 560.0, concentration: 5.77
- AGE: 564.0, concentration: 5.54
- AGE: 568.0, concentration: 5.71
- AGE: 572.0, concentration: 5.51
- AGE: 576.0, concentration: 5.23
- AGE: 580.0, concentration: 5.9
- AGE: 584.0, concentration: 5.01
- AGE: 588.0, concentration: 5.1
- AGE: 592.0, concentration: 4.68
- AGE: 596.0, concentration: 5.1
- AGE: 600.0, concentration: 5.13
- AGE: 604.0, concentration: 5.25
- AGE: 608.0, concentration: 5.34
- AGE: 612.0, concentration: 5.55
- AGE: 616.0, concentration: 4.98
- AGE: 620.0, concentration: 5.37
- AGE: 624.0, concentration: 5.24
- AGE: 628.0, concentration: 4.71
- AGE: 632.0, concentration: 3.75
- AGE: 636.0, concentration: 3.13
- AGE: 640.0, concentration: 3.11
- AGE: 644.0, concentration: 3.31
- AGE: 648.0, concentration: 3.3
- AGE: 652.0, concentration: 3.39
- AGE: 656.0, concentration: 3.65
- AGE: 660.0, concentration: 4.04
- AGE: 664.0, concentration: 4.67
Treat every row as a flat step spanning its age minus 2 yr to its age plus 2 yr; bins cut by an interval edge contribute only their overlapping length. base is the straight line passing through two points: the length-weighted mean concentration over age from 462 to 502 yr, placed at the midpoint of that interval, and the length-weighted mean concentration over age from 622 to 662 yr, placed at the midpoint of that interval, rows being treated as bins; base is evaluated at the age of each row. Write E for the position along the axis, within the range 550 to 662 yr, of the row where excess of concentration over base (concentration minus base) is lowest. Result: 636.0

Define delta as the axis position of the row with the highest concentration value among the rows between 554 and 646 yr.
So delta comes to 580.0 yr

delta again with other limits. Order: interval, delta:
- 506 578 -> 508.0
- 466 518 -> 504.0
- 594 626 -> 612.0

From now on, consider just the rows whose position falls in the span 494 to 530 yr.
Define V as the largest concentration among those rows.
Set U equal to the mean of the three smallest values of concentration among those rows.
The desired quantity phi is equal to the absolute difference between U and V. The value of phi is 1.51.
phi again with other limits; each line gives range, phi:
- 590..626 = 0.63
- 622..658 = 2.06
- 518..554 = 0.88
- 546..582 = 0.49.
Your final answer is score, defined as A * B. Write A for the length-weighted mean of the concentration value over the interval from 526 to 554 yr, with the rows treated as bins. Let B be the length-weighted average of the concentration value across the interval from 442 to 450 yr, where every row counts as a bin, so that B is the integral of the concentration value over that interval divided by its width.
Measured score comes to 35.0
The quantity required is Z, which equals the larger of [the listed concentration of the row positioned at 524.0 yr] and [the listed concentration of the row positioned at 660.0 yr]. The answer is 5.8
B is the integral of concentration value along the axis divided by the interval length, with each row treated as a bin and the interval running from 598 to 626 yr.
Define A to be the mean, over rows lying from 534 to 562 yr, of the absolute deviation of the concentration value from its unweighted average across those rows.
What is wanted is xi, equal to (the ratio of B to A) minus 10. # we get 29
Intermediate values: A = 0.14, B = 5.3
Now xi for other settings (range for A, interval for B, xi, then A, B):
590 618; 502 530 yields 23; 0.20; 6.6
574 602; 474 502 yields 16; 0.23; 5.9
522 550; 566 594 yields 16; 0.20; 5.3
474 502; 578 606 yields 1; 0.48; 5.2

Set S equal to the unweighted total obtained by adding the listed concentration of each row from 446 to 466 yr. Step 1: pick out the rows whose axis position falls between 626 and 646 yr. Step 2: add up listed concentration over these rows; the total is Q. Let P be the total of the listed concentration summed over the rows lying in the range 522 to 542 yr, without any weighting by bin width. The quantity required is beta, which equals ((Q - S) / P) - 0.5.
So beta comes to -0.92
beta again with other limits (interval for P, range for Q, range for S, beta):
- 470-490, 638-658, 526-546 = -0.95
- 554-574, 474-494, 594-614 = -0.44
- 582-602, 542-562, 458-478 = -0.50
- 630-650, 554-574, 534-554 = -0.59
